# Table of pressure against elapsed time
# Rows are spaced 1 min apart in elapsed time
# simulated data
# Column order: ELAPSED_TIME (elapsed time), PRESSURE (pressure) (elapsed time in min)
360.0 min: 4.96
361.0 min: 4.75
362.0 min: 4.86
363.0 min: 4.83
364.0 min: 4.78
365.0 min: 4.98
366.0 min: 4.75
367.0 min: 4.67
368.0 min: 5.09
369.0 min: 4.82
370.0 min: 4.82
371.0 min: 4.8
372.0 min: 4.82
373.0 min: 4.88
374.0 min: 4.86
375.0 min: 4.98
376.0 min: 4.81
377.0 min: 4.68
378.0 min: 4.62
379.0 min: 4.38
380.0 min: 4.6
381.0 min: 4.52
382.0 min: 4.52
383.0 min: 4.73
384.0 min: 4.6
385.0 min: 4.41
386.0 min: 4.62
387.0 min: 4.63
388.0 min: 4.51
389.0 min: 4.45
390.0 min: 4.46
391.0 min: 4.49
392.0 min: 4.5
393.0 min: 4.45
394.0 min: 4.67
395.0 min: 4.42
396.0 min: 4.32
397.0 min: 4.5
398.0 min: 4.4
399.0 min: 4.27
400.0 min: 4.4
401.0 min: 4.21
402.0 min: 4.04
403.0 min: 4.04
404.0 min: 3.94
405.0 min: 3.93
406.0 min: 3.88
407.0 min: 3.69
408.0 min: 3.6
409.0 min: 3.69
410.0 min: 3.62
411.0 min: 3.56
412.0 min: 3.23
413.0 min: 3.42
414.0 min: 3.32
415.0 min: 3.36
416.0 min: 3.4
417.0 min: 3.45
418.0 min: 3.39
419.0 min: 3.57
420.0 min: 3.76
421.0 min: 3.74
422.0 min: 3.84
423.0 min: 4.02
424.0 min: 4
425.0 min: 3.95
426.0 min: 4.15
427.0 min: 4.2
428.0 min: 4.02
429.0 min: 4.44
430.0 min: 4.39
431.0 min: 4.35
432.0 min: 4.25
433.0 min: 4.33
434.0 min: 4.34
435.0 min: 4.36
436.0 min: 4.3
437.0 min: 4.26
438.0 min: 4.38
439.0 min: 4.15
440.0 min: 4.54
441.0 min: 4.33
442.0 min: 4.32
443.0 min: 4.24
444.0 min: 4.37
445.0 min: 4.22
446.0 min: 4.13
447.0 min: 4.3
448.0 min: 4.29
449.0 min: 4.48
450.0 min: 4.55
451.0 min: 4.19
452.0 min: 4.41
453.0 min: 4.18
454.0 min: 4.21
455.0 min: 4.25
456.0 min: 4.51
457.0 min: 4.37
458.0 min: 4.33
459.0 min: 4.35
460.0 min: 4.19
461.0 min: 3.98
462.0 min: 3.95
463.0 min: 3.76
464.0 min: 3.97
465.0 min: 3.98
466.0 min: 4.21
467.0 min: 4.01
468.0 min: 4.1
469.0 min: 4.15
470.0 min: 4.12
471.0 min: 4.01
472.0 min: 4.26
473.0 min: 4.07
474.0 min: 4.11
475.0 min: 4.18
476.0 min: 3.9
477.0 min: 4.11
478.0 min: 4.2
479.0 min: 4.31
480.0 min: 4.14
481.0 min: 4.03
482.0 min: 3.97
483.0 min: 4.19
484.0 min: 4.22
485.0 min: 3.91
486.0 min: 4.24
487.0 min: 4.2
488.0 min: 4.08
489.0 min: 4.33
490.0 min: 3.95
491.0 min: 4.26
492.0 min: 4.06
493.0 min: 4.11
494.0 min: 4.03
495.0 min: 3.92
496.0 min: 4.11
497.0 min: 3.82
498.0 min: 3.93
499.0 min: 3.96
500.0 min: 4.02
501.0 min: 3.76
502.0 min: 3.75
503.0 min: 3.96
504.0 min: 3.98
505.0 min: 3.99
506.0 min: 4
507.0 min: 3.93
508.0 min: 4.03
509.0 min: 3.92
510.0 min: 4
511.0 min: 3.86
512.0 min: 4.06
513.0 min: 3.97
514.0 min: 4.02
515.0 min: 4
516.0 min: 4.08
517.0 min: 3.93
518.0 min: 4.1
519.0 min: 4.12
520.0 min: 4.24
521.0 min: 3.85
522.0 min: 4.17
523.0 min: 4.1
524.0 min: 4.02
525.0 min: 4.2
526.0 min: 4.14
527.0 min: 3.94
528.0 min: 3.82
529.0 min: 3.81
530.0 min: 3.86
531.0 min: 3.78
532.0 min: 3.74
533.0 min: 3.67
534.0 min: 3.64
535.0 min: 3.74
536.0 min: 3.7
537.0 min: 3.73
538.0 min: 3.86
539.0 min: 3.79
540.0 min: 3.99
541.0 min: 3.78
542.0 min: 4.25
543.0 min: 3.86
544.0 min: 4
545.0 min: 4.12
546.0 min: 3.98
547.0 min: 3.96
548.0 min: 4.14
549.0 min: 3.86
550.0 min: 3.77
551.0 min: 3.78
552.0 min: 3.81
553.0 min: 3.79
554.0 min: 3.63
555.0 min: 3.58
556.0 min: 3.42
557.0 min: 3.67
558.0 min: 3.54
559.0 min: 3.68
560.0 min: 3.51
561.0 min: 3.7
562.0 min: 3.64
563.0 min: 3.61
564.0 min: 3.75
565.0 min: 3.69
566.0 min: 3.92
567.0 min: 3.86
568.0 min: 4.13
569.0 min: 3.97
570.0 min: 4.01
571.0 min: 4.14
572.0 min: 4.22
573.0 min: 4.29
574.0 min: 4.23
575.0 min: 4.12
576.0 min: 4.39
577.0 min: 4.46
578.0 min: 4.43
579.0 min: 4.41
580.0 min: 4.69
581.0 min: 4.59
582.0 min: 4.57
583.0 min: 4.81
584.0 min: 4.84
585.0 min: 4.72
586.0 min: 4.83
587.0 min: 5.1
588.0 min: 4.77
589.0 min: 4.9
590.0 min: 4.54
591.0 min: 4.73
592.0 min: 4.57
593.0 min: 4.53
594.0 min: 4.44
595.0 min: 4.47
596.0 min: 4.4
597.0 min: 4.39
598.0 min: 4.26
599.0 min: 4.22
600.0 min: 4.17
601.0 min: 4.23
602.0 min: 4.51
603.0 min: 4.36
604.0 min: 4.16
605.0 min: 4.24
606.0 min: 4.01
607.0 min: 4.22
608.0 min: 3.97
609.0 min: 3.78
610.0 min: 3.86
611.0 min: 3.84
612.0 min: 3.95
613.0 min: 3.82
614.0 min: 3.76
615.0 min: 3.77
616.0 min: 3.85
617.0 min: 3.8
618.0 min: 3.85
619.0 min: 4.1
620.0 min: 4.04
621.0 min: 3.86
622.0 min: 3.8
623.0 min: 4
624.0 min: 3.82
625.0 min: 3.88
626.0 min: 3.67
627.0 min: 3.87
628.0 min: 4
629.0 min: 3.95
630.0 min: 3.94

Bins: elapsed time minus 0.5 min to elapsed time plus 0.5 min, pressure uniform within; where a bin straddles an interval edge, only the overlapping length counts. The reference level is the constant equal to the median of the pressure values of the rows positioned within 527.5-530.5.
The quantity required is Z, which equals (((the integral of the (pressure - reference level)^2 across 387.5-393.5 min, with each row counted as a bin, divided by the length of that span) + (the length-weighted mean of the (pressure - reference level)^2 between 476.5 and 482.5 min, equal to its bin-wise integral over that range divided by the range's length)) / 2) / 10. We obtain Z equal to 0.027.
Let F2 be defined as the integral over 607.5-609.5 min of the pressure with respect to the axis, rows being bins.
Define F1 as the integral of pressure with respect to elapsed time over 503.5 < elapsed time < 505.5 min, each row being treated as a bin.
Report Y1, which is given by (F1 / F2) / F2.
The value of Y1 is 0.133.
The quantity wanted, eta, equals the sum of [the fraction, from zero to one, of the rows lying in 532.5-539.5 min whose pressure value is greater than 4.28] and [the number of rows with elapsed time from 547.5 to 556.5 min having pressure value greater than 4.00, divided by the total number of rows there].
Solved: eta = 0.1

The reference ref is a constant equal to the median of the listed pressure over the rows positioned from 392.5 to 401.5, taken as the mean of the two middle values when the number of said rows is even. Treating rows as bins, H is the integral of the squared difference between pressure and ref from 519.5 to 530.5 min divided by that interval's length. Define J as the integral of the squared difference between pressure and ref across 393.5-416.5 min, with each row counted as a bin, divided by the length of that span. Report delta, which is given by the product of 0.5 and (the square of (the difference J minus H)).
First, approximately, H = 0.174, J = 0.42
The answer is 0.030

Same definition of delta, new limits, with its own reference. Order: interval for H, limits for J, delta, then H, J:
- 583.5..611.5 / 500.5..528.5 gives 0.002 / 0.112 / 0.18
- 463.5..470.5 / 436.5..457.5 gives 0.004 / 0.111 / 0.02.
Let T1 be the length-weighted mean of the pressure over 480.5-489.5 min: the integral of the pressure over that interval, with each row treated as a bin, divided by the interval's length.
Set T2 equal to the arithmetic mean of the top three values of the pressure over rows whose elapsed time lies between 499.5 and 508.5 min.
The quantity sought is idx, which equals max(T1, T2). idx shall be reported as 4.13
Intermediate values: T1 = 4.1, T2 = 4.0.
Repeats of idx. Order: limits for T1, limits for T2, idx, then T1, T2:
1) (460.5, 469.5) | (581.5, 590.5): 4.95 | 4.0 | 4.9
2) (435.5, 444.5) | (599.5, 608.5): 4.37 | 4.3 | 4.4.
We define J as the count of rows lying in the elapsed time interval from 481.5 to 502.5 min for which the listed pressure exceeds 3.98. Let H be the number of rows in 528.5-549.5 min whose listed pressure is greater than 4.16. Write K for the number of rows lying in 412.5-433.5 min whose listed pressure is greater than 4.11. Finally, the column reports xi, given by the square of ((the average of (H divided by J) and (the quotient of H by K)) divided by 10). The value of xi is 0.0001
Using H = 1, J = 12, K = 7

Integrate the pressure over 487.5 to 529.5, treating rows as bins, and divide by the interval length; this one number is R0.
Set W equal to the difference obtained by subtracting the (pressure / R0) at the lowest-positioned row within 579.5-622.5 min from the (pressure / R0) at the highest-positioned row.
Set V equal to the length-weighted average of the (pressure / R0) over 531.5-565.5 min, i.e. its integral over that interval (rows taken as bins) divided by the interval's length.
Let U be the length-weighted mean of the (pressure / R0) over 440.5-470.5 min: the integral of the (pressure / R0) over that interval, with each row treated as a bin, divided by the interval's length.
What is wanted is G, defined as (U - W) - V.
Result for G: 0.33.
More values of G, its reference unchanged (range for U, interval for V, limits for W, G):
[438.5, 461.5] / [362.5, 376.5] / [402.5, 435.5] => -0.22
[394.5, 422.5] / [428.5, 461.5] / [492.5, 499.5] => -0.09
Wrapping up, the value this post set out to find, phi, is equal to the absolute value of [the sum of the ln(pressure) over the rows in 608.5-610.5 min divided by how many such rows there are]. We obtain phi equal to 1.34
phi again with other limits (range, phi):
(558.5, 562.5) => 1.29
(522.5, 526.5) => 1.41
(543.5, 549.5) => 1.39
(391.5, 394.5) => 1.51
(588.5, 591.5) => 1.55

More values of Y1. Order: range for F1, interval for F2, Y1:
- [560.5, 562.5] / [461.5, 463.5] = 0.123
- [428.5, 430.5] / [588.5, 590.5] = 0.099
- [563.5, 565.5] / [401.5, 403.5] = 0.114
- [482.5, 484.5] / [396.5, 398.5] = 0.106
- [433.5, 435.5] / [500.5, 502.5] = 0.154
